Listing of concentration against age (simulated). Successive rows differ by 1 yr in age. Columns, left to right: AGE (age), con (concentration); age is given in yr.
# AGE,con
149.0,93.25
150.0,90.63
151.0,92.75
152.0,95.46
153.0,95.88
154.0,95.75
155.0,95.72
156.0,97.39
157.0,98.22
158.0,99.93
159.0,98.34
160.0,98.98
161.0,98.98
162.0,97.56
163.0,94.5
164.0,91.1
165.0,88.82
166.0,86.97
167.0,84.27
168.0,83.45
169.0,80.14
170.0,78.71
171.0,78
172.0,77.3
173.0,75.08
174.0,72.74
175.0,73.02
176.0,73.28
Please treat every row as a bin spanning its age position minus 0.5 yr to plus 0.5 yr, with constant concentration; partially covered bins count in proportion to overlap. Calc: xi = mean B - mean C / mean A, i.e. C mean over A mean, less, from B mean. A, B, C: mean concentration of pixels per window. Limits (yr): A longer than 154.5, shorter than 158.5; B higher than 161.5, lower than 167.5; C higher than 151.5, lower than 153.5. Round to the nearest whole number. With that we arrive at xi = 90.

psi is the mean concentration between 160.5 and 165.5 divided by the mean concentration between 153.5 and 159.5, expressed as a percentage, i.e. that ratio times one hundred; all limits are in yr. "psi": 97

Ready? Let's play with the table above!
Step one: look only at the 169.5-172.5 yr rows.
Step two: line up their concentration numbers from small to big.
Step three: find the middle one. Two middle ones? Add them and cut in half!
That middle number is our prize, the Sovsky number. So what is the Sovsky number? 78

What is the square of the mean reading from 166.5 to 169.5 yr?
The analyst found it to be 6826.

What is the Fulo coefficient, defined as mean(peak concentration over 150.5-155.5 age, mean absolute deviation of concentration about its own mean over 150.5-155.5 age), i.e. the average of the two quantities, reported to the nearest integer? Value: 48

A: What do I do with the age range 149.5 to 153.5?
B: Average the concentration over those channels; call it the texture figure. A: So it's 94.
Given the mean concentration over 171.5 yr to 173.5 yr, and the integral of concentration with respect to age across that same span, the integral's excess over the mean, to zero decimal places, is 76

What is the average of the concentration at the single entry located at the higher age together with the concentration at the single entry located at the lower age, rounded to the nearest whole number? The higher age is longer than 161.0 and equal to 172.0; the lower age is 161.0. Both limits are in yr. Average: 88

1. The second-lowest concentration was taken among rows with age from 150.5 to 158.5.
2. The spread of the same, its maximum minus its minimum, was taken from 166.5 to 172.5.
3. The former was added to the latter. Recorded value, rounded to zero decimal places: 102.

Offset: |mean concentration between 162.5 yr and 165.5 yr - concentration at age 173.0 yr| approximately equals 16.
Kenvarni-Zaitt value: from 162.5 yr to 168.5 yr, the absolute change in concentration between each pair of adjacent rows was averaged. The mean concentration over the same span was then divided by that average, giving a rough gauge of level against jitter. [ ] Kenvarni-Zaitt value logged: 40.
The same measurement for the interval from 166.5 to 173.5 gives 52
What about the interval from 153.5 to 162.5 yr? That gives 99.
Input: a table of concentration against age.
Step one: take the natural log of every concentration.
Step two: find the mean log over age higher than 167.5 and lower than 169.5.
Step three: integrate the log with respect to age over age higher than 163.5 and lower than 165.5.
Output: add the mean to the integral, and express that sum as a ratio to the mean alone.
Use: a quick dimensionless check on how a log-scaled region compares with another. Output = 3.04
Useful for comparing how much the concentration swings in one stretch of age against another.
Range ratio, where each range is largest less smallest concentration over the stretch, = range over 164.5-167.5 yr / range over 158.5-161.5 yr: 7.1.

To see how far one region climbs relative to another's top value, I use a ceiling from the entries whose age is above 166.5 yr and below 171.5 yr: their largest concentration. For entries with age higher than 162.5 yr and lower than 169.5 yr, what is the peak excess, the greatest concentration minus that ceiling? 10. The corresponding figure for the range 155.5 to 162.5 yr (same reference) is 16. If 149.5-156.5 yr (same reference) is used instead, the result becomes 13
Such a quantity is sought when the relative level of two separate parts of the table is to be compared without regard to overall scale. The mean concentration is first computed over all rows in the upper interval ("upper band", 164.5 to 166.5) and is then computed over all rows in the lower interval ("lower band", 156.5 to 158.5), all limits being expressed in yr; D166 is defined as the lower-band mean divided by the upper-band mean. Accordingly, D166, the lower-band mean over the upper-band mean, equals 1.13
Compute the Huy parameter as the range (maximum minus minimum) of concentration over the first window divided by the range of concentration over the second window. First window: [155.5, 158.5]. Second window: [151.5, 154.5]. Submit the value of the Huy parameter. 6.0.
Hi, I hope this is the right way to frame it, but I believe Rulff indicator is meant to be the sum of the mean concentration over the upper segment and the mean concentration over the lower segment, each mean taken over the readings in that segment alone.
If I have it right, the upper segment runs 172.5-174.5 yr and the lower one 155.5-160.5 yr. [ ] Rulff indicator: 172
